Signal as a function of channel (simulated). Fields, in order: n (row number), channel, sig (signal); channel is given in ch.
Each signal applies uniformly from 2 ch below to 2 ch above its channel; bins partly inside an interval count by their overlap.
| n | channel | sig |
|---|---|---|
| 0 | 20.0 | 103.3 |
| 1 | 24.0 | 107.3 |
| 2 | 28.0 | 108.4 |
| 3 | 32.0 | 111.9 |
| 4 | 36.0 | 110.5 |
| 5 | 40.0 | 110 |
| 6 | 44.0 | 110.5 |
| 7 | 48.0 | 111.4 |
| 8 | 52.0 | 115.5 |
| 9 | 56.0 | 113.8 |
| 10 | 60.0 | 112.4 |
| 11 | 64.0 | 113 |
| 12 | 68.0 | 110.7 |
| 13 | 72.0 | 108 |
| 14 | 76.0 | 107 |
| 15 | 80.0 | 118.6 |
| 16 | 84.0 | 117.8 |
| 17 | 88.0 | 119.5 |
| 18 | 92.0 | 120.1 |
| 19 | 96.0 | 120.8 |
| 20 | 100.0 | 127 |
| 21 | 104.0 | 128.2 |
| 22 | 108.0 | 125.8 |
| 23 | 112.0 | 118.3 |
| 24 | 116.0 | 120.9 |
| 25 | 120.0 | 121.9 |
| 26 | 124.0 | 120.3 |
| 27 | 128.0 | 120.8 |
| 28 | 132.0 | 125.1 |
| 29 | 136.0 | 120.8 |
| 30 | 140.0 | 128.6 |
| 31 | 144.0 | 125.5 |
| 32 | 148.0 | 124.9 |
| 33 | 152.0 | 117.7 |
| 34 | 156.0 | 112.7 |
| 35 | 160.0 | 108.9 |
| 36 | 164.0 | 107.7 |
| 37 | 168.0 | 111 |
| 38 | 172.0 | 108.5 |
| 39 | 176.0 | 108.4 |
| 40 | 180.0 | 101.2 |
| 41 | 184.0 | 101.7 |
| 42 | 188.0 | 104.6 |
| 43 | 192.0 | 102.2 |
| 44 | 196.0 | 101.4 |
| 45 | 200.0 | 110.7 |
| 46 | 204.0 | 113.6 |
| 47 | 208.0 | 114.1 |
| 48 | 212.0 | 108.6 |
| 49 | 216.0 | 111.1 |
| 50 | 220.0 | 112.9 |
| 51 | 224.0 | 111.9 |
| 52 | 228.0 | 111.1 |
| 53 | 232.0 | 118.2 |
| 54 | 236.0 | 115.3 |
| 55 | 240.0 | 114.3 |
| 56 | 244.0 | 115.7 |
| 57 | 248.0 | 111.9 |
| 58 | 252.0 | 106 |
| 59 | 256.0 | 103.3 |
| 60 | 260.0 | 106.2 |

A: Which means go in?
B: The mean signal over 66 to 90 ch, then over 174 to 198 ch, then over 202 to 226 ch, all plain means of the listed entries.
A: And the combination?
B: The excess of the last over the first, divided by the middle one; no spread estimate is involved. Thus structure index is -0.015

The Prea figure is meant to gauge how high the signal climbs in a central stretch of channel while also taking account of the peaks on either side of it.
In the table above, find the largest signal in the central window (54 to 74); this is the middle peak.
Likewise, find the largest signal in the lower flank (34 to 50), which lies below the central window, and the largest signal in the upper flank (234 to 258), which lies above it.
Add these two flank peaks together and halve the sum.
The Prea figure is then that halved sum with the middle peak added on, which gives 227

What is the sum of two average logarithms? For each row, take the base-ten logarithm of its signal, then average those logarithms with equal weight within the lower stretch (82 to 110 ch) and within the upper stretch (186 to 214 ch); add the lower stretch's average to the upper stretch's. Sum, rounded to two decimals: 4.12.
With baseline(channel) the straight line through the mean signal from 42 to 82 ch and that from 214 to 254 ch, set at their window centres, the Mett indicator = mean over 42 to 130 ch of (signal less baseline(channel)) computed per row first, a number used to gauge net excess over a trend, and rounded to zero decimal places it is 5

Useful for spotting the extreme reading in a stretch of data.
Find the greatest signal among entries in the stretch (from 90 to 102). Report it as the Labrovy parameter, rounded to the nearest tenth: 127.0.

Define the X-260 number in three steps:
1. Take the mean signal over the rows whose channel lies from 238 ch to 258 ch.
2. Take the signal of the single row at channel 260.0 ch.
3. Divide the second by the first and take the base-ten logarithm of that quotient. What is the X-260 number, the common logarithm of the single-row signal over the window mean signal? -0.02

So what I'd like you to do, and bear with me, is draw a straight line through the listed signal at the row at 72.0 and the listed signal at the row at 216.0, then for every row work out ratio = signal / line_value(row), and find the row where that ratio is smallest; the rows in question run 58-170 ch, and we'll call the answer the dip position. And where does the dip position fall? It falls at 164.0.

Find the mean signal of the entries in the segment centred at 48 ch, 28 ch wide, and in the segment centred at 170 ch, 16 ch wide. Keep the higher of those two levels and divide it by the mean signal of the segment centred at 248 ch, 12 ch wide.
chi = 1.01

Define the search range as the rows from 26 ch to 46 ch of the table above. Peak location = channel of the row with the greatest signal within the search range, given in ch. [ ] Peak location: 32.0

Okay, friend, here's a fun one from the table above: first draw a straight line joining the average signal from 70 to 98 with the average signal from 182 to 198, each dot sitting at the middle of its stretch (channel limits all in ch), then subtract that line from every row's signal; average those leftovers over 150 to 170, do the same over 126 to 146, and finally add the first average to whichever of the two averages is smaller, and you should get 11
